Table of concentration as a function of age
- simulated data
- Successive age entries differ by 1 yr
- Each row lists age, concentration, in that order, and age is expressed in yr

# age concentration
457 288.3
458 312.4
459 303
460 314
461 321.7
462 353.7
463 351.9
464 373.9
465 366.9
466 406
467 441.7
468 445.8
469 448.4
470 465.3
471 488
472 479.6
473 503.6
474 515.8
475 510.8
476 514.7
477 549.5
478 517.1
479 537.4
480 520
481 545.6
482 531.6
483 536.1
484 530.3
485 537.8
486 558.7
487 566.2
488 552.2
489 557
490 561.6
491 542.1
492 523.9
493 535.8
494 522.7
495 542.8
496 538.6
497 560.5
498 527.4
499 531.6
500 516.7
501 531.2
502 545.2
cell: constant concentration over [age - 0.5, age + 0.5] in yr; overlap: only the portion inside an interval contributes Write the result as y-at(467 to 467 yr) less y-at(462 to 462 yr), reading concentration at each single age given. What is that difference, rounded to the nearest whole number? 88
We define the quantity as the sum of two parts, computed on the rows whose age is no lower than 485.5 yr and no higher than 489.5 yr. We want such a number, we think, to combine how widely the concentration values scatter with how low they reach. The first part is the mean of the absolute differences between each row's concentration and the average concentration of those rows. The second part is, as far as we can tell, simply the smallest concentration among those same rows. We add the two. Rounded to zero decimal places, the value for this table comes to 556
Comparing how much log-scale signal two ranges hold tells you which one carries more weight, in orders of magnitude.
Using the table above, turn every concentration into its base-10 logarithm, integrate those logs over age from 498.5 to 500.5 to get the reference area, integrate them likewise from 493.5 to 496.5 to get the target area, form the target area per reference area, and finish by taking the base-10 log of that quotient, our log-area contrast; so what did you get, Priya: 0.18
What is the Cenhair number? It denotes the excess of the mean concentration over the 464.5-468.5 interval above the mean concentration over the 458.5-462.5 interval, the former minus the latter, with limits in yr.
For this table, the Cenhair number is 92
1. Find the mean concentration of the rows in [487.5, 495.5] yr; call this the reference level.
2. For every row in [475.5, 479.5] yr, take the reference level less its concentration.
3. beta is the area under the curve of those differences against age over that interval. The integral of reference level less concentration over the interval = 50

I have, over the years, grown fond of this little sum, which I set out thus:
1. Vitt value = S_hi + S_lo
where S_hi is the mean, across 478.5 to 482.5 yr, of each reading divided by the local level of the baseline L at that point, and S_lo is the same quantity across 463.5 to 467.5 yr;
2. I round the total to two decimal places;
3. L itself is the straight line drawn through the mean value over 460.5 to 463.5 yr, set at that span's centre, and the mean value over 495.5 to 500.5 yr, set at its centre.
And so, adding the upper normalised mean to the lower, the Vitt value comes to 2.31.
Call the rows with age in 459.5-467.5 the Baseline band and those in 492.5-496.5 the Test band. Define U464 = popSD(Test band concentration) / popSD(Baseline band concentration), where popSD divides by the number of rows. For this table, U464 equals 0.2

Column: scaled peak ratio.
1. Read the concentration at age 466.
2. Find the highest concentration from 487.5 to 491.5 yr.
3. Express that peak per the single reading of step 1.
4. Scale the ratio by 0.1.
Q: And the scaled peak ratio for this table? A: 0.138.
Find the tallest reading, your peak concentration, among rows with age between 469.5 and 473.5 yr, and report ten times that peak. 5036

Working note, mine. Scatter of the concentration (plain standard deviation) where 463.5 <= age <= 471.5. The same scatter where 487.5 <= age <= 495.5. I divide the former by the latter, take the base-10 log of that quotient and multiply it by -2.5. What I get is -1.2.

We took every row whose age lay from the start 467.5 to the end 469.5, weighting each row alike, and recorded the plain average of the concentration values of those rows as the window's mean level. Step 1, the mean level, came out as 447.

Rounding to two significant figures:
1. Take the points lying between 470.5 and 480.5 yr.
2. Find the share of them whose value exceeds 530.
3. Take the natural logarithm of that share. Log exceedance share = -1.6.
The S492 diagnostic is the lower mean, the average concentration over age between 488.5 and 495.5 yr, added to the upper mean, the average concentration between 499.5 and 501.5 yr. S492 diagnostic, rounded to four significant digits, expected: 1065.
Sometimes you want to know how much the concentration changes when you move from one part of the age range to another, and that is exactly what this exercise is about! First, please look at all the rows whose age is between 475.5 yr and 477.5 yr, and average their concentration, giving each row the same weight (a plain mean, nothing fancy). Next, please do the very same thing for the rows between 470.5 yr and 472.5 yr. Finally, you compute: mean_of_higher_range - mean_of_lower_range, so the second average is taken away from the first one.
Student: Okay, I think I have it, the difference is 48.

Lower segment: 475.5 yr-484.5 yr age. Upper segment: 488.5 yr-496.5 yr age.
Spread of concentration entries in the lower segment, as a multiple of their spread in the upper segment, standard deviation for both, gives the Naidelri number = 0.9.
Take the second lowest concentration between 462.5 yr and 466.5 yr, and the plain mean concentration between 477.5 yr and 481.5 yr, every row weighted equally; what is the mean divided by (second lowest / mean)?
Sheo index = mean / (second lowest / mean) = 766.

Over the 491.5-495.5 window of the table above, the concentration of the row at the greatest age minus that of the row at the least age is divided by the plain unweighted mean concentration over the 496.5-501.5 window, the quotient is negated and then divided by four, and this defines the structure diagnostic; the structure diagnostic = -0.009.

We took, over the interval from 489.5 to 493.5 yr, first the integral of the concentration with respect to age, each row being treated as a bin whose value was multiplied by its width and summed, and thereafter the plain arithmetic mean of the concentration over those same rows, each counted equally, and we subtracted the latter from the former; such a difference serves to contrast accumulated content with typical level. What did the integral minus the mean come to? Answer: 1623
